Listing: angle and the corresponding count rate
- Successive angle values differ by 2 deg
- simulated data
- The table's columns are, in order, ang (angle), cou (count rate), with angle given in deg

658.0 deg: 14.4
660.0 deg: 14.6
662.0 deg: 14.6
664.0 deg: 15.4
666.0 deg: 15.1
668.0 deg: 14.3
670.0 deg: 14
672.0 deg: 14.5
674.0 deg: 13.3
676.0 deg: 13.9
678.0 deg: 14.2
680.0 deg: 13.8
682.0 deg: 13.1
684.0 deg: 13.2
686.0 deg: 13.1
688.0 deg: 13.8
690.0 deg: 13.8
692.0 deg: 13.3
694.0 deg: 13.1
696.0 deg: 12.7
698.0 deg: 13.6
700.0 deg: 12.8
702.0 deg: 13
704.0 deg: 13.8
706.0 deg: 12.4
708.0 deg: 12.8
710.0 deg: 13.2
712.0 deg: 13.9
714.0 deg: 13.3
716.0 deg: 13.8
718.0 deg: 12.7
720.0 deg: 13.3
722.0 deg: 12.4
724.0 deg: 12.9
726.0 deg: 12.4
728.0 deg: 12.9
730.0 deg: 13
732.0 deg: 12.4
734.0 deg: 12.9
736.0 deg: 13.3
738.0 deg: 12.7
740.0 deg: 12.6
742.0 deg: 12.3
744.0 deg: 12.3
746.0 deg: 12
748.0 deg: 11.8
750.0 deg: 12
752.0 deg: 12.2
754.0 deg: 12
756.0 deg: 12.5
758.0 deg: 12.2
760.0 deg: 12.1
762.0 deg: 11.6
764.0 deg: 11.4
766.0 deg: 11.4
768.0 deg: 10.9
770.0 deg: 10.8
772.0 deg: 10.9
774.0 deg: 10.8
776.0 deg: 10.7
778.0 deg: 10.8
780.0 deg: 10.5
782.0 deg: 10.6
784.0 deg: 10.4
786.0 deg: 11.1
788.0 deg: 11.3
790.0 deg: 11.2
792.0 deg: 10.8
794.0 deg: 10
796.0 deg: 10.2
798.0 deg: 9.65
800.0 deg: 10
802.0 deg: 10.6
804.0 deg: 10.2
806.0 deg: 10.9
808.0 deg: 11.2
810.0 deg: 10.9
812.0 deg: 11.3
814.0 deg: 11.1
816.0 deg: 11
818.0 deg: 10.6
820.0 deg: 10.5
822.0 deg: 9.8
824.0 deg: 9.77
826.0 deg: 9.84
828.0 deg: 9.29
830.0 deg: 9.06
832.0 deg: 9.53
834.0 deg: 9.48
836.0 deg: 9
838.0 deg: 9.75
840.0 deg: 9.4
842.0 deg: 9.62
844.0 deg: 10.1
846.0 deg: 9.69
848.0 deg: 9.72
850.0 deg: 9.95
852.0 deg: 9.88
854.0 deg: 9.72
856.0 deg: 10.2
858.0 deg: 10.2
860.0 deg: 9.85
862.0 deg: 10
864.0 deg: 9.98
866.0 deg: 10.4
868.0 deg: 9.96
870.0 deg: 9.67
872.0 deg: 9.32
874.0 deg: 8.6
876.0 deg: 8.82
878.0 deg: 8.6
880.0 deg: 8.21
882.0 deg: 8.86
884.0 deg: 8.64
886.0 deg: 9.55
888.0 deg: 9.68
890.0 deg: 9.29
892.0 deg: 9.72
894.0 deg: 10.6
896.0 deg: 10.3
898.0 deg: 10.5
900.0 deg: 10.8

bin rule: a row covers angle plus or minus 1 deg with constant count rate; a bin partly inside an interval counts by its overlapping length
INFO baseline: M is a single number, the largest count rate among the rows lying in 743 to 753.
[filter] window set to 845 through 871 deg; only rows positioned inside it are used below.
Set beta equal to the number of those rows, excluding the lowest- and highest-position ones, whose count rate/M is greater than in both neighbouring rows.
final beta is 3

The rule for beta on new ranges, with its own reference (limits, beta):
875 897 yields 3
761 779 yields 1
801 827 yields 2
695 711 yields 2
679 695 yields 1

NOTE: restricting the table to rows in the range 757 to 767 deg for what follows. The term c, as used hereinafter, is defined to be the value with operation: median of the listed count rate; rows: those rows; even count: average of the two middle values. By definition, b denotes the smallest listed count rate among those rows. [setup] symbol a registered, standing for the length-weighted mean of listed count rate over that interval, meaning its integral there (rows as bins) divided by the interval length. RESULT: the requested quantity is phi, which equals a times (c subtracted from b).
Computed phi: -2.3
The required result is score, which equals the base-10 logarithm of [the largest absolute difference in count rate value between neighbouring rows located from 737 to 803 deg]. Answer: -0.097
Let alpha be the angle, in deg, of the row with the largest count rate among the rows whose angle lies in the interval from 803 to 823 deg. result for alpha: 812.0 deg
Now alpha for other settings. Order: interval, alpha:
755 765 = 756.0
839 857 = 856.0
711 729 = 712.0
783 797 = 788.0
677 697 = 678.0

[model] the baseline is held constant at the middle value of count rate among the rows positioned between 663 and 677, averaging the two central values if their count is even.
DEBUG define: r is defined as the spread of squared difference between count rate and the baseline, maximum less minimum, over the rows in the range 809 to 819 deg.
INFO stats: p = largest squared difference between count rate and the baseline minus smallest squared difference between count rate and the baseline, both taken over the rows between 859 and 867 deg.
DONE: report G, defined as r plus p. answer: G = 9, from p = 5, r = 5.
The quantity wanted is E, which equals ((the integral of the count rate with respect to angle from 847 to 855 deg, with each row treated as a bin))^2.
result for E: 6169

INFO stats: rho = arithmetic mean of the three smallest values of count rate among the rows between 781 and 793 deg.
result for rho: 11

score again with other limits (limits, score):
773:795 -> -0.097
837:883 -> -0.143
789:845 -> -0.097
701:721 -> 0.146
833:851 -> -0.125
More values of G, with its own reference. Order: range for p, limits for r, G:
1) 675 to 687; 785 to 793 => 5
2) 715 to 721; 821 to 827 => 3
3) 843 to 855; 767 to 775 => 4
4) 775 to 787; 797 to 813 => 18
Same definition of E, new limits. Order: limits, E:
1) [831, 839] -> 5703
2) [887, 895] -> 6175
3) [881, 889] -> 5396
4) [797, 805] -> 6545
